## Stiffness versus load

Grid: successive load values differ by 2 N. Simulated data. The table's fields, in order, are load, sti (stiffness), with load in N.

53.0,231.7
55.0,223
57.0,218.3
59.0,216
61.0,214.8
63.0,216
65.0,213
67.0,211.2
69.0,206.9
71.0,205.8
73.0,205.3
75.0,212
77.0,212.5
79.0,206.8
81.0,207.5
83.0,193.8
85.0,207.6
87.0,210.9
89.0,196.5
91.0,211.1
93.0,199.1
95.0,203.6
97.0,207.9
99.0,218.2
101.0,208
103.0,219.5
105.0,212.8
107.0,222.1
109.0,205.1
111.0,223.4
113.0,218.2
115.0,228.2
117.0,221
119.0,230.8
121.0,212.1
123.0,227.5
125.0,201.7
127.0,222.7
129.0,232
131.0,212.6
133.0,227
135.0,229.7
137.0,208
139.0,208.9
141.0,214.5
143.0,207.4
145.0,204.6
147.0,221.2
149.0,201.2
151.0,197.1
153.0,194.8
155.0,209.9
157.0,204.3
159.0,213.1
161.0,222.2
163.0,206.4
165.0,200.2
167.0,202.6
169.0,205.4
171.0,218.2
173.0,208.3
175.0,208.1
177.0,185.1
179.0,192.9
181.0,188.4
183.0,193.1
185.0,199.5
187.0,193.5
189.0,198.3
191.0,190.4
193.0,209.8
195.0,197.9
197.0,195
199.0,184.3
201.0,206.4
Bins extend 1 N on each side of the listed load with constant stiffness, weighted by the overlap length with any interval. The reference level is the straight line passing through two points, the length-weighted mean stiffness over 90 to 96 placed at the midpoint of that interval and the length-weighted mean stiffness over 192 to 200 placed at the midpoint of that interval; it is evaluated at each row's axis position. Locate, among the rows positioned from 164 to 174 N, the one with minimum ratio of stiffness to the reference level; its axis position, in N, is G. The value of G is 165.0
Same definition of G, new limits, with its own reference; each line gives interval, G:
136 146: 145.0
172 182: 177.0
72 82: 73.0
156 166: 165.0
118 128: 125.0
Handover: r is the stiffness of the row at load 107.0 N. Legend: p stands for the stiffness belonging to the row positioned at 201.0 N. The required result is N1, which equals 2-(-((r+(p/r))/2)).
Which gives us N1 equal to 114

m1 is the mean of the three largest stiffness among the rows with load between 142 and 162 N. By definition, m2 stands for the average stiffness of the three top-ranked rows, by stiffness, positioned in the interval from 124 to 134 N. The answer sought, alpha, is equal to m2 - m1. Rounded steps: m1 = 219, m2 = 227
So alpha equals 8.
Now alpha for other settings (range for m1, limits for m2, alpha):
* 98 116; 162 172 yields -15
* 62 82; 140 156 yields 1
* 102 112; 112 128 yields 7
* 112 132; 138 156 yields -15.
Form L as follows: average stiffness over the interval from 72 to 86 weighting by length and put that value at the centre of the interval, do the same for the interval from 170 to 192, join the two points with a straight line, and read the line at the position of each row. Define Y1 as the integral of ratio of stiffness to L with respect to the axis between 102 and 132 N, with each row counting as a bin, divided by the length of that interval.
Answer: 1.08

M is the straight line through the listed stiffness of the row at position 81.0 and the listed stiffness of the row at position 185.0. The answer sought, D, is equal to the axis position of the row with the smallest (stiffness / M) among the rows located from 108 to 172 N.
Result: 153.0 N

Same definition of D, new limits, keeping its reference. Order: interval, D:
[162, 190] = 177.0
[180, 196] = 181.0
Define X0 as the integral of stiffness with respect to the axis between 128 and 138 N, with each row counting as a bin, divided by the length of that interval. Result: 222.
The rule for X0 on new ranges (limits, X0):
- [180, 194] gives 196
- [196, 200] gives 190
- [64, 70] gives 210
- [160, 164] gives 214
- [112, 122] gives 222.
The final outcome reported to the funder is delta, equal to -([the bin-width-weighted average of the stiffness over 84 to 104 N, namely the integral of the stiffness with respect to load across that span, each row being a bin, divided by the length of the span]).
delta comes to -208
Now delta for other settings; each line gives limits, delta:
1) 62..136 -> -214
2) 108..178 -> -212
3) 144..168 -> -206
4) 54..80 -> -212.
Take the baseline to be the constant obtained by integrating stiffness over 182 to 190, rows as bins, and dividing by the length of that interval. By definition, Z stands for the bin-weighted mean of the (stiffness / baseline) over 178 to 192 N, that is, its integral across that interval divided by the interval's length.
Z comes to 0.99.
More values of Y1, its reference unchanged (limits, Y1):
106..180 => 1.05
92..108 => 1.03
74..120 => 1.03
